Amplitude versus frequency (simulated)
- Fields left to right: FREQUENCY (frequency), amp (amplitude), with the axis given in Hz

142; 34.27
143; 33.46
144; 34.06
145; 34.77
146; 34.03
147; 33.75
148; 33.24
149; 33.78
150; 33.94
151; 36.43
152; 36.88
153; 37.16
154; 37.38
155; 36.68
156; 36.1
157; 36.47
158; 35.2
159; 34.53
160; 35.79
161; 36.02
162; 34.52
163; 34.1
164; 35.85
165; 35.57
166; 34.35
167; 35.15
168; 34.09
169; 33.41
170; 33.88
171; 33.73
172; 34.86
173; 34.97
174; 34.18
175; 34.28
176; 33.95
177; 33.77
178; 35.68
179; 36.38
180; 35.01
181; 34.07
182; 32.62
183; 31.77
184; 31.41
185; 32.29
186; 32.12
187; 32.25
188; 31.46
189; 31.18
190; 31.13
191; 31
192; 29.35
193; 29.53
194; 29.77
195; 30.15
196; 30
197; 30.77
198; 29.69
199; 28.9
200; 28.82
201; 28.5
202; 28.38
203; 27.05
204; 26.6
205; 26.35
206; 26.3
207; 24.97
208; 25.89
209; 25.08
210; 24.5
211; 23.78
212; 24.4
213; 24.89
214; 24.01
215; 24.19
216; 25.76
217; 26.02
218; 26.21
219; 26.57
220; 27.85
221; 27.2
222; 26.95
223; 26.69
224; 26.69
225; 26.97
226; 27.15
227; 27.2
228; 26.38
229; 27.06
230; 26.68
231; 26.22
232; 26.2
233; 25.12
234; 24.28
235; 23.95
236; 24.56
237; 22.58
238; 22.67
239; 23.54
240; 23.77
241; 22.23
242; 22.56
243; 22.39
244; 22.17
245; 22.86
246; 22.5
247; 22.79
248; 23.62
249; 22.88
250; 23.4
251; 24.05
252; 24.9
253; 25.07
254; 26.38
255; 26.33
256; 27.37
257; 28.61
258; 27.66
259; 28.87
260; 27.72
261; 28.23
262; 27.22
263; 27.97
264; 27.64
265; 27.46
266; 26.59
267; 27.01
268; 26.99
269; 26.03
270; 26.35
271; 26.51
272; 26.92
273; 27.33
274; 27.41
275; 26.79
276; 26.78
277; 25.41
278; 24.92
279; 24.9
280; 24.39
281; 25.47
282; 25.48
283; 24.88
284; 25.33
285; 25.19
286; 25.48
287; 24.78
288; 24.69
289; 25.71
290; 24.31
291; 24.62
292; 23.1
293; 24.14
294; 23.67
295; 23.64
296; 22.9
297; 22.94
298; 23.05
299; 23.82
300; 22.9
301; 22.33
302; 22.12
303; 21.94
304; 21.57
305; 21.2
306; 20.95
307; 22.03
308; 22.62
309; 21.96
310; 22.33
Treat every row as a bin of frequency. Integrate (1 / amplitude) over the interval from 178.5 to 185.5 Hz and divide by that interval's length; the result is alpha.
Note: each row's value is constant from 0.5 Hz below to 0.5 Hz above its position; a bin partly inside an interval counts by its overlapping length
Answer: 0.0300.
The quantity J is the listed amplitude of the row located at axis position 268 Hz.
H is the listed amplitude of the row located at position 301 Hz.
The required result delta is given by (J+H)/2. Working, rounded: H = 22.33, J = 26.99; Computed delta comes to 25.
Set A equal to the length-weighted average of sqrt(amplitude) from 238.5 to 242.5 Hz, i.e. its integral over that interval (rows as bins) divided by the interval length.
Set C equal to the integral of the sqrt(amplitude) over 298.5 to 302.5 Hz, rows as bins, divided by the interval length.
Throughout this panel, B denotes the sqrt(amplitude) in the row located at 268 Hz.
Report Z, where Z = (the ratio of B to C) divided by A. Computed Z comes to 0.227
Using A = 4.8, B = 5.2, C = 4.8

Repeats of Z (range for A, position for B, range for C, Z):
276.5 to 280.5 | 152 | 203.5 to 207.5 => 0.238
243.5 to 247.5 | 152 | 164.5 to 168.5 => 0.217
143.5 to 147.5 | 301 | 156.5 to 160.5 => 0.136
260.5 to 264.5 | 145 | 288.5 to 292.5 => 0.226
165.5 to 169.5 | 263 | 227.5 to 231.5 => 0.175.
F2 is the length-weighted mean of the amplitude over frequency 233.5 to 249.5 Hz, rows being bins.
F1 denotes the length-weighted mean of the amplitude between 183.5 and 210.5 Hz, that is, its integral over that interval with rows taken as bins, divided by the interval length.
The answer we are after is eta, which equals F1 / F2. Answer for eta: 1.26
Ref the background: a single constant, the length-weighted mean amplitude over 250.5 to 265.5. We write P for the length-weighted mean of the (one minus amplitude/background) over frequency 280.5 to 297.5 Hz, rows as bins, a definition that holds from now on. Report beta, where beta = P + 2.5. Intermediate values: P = 0.094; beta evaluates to 2.59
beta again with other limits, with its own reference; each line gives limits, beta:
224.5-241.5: 2.57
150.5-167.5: 2.18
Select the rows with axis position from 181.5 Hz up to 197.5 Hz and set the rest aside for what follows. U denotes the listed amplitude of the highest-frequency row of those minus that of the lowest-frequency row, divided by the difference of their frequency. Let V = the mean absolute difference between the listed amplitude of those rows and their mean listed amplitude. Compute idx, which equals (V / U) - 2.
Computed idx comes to -8.9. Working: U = -0.12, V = 0.8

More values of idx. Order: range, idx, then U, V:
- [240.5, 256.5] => 2.0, 0.34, 1.4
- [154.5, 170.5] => -6.6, -0.19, 0.9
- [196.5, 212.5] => -6.1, -0.42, 1.7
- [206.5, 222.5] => 5.9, 0.13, 1.0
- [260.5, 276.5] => -6.8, -0.10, 0.5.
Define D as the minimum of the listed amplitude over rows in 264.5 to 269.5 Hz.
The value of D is 26.03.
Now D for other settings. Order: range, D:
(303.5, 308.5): 20.95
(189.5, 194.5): 29.35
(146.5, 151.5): 33.24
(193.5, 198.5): 29.69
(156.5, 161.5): 34.53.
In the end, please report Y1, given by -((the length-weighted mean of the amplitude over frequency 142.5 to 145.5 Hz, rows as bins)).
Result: -34.1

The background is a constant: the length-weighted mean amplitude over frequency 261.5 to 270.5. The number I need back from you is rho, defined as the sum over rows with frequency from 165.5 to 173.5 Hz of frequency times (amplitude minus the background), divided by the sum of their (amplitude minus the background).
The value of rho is 169.5 Hz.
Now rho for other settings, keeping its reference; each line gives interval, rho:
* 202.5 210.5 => 208.0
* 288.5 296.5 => 293.0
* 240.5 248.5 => 244.3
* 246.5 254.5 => 249.7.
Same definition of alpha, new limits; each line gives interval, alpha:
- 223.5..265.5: 0.0398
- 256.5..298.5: 0.0389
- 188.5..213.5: 0.0361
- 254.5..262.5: 0.0361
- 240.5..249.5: 0.0441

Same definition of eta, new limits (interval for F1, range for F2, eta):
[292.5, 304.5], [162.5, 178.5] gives 0.66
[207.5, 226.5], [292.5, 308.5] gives 1.14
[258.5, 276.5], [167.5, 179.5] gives 0.79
